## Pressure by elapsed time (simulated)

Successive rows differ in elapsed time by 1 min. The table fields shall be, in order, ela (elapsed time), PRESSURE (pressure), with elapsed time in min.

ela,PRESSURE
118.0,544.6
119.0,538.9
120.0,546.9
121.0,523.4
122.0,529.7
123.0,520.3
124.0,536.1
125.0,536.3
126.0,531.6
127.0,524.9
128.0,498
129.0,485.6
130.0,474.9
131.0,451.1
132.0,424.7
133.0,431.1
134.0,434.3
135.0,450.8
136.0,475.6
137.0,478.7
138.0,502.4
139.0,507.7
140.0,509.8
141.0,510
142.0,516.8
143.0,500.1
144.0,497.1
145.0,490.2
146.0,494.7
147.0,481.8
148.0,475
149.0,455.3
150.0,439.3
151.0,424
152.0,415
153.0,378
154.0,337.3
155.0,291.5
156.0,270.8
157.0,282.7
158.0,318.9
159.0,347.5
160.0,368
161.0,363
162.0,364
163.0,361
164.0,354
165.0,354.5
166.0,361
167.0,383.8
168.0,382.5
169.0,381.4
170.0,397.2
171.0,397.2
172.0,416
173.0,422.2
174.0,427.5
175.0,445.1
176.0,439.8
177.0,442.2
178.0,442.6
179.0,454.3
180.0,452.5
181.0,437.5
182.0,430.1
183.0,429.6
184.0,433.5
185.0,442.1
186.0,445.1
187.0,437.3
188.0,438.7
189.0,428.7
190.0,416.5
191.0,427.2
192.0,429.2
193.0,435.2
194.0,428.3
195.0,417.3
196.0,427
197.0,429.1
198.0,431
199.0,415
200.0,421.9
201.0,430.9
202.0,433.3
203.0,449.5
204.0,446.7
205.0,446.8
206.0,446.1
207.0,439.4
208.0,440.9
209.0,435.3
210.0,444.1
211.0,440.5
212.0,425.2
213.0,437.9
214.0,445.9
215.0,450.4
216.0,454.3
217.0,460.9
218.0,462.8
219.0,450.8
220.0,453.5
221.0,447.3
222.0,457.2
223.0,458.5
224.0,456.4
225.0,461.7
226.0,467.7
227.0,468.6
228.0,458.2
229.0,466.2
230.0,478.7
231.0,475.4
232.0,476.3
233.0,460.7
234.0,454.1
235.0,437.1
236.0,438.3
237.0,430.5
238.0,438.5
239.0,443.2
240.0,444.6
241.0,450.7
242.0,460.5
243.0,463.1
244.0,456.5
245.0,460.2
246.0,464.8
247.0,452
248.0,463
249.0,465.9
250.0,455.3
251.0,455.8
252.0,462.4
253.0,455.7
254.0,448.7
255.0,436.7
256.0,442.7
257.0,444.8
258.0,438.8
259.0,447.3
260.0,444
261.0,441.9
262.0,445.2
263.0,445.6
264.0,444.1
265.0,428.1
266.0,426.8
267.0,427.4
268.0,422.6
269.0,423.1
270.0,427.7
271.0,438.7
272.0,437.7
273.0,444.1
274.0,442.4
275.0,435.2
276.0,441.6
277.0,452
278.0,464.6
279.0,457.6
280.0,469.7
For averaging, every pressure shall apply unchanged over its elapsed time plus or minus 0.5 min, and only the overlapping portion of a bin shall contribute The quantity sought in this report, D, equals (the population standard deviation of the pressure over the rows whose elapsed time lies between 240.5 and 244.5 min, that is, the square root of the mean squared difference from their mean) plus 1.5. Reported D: 6.2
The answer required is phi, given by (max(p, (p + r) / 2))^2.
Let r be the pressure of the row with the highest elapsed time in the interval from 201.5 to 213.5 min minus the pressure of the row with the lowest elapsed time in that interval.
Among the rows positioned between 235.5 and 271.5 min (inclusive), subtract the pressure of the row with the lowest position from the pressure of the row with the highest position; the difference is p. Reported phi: 6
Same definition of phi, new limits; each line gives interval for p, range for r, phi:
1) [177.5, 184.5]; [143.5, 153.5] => 83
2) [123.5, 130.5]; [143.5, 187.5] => 3660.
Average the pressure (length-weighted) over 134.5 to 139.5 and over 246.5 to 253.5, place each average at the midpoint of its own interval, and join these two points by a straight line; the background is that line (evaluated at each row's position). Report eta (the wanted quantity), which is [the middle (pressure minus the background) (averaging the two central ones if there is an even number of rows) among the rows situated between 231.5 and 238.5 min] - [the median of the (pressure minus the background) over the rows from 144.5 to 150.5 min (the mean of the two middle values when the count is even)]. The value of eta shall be -20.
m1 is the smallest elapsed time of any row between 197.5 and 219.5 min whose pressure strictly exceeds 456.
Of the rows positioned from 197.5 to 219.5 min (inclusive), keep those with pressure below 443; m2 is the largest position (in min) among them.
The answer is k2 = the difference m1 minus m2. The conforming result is 4 min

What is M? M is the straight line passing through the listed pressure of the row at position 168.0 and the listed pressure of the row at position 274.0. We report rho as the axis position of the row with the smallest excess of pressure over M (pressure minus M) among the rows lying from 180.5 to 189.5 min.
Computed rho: 189.0 min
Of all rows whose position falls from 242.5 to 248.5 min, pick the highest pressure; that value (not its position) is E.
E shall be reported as 464.8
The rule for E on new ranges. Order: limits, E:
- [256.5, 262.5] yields 447.3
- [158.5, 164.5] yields 368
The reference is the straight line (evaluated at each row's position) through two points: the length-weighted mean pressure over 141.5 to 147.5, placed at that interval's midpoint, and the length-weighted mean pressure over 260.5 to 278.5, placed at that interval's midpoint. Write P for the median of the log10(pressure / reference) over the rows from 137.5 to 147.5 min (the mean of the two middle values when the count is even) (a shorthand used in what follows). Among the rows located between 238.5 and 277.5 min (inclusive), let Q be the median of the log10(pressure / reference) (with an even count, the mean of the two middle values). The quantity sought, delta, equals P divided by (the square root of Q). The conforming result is 0.0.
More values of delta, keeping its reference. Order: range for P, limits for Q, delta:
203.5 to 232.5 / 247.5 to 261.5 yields -0.1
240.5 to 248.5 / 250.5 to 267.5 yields 0.3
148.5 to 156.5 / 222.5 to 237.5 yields -1.9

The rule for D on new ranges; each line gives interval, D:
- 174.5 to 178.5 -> 3.4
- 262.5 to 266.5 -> 10.2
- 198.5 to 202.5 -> 8.8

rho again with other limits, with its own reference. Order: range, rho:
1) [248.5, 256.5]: 255.0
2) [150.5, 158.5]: 156.0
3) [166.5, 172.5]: 169.0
